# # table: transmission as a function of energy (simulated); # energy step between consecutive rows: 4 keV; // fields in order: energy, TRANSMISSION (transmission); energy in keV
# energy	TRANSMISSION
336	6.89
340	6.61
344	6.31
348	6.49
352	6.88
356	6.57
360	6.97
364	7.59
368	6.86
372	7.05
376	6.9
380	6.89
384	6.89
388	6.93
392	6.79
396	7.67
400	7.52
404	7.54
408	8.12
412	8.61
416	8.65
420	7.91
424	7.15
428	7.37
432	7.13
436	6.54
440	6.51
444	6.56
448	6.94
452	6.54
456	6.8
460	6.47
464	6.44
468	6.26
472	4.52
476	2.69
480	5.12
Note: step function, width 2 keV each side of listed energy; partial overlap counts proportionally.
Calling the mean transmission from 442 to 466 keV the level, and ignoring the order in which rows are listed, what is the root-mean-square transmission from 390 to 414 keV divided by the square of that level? 0.18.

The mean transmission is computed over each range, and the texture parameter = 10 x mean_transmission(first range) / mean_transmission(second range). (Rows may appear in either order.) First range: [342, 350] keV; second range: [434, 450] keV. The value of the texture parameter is 9.6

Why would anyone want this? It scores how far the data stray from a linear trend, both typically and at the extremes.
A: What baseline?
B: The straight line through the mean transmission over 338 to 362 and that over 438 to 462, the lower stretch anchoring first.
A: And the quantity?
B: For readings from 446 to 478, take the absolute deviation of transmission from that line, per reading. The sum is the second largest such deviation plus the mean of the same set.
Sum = 3.0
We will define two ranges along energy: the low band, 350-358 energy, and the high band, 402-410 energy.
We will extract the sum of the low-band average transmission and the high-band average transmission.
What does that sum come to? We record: 14.6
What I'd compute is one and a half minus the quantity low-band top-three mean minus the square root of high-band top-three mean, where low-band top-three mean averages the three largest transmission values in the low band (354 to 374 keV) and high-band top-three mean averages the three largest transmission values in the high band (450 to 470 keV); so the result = -3.13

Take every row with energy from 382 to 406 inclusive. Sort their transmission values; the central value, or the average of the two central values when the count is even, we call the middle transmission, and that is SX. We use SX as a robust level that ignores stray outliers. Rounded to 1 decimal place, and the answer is 7.2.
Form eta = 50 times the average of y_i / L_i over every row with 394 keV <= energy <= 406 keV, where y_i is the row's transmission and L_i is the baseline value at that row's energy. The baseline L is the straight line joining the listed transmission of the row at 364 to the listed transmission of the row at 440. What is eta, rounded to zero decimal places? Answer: 54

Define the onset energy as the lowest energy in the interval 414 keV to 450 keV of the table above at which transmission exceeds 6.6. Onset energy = 416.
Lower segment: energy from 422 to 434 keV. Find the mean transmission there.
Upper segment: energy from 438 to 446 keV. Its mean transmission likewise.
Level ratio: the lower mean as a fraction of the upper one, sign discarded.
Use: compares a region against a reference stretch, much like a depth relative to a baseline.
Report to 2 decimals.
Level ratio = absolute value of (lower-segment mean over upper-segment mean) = 1.10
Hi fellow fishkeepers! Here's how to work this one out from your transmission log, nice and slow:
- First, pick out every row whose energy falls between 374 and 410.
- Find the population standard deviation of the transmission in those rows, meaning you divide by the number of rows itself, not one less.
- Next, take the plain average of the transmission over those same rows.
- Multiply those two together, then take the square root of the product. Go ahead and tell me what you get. 1.8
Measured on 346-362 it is 1.2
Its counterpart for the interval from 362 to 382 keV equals 1.4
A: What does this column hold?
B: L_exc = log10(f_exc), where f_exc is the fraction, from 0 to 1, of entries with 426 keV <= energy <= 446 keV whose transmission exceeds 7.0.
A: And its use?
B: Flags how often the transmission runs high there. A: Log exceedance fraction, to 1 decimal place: -0.4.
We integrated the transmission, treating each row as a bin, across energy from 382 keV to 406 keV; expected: 173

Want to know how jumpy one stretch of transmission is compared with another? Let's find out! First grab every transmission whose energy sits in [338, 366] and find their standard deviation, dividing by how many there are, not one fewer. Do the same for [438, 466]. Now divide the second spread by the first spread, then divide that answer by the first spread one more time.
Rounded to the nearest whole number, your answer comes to 1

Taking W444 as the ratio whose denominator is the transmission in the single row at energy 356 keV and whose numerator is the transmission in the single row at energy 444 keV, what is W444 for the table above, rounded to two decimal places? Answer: 1.00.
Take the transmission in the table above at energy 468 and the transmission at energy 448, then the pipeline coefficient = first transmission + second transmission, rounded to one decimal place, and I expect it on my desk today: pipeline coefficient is 13.2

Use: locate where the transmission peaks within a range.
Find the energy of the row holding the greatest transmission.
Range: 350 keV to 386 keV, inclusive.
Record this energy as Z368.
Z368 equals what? 364 keV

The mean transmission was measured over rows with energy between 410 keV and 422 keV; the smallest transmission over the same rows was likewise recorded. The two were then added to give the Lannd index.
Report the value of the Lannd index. 16.3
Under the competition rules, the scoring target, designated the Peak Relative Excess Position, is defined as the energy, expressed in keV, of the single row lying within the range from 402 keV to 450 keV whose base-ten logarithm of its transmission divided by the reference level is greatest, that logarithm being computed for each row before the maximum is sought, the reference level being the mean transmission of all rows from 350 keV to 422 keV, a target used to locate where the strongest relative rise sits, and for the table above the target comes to 416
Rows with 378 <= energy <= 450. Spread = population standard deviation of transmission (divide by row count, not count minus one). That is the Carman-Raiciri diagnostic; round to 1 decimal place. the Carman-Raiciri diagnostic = 0.6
